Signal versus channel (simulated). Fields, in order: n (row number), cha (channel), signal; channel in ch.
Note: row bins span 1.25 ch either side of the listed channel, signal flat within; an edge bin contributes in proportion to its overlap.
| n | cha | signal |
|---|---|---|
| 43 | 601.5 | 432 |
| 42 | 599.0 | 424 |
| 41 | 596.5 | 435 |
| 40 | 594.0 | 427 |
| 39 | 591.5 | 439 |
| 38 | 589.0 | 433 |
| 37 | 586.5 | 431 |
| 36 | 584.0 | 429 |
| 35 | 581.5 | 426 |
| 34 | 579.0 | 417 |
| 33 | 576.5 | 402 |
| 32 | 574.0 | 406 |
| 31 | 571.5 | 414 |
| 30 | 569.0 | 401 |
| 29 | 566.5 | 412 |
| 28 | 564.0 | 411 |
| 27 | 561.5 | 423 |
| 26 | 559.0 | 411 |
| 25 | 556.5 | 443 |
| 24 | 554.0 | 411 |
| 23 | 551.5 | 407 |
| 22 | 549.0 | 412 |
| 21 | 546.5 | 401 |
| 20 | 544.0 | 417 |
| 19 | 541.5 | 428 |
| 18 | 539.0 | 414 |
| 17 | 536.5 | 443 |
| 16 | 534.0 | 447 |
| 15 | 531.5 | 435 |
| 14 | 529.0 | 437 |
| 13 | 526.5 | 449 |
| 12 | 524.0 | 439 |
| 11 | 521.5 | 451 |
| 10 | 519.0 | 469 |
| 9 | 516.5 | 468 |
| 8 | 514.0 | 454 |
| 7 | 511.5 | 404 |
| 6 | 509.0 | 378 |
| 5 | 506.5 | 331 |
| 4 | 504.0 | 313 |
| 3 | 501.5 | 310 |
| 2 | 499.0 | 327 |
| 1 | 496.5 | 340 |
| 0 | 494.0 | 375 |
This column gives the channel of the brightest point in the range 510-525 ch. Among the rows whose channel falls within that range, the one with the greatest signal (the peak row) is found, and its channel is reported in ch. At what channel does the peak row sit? 519.0 ch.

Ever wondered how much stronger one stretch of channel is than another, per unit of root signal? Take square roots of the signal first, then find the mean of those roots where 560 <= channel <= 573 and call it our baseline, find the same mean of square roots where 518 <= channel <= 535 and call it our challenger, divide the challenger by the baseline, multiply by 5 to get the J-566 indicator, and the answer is 5.20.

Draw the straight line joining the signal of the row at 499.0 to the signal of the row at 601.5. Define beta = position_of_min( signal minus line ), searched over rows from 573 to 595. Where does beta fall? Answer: 576.5 ch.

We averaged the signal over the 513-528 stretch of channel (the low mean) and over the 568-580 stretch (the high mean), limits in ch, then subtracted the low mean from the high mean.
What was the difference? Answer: -47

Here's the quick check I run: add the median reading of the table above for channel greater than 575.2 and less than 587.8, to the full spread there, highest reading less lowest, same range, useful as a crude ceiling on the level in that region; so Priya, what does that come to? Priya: 455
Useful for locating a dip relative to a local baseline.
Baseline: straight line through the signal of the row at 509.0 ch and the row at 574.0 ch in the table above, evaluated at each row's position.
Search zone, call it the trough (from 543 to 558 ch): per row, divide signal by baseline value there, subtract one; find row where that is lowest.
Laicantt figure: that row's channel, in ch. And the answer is 546.5 ch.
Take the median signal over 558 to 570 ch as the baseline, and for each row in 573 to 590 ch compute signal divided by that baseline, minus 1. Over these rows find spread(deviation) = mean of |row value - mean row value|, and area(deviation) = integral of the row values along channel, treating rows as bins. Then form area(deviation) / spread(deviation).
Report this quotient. 16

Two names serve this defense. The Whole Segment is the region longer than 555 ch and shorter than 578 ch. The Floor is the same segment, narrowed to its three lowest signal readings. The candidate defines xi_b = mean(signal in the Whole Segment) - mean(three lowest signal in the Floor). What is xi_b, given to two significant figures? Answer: 11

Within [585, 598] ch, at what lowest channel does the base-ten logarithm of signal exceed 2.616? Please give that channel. 586.5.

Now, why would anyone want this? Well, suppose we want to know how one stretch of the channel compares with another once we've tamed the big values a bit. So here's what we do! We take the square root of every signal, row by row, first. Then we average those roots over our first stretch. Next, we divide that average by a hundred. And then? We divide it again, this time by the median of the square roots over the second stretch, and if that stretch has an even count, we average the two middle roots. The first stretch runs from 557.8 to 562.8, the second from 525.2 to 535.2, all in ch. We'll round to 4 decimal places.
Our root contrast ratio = 0.0097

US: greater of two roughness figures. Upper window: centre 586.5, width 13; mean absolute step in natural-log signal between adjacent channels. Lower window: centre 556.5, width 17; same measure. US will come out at 0.038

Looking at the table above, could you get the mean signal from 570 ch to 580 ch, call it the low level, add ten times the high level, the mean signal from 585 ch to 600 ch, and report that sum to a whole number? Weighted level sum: 4725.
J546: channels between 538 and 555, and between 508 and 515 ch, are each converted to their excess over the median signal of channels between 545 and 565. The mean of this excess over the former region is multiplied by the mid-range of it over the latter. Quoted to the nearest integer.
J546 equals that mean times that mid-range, 9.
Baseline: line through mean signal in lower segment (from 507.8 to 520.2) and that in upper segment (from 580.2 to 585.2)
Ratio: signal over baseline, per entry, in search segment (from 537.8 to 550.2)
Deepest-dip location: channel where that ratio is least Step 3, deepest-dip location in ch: 546.5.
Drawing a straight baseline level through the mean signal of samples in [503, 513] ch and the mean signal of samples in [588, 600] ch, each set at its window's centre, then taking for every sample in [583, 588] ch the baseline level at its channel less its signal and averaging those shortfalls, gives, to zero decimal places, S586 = -6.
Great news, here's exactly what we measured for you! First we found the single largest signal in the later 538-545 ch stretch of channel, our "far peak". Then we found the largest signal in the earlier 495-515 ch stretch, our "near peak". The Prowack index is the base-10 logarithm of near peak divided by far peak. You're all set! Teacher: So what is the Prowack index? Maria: 0.026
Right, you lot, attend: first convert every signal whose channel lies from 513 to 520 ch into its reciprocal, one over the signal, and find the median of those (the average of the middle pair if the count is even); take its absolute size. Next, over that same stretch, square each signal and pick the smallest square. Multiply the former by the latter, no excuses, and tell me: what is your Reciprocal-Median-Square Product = 440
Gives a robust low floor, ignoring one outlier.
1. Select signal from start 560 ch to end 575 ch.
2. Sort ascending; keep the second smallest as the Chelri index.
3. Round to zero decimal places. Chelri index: 406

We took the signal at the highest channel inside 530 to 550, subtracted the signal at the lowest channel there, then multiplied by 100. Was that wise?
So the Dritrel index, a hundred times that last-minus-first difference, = -2300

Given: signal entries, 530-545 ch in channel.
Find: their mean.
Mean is 431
